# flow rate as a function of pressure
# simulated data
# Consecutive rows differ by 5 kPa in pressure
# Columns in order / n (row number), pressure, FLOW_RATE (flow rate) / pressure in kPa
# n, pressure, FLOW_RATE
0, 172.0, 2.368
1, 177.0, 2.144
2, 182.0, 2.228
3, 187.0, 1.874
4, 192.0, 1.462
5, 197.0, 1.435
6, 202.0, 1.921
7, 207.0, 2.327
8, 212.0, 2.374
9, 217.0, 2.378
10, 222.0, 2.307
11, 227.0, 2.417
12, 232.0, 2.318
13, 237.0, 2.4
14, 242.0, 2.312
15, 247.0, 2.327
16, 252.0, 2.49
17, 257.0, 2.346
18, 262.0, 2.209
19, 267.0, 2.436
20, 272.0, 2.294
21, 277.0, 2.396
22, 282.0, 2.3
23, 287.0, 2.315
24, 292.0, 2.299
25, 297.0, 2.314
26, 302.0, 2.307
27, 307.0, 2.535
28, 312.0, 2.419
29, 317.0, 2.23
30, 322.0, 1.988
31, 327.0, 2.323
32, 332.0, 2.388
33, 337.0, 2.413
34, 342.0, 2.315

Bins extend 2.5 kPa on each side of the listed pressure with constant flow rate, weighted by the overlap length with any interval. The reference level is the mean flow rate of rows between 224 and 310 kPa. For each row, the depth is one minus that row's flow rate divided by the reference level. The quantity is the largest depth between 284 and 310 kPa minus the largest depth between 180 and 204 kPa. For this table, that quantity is -0.37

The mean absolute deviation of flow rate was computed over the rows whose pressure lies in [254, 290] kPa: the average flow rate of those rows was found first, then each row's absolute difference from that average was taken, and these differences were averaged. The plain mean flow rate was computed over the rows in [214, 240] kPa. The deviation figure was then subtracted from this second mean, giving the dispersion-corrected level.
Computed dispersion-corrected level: 2.3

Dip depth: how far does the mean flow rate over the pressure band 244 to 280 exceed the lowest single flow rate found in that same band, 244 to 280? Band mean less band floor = 0.15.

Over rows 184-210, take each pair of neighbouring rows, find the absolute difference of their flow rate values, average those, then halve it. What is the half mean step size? 0.17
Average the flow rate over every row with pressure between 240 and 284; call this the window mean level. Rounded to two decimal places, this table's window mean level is 2.35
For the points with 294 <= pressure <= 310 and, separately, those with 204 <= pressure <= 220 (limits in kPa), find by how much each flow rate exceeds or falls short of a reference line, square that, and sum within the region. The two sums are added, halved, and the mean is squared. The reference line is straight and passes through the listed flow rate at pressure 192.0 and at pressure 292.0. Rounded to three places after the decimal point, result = 0.656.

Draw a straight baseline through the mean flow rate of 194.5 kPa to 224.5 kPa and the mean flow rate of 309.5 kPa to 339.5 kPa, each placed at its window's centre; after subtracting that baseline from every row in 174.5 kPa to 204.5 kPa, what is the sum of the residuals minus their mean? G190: -1.3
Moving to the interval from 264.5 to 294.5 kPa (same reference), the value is 0.6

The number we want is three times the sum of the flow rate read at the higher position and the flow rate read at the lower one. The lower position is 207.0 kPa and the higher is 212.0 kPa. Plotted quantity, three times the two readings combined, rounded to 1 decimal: 14.1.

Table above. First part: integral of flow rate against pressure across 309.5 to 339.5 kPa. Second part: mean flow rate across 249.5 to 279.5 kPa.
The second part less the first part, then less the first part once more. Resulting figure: -135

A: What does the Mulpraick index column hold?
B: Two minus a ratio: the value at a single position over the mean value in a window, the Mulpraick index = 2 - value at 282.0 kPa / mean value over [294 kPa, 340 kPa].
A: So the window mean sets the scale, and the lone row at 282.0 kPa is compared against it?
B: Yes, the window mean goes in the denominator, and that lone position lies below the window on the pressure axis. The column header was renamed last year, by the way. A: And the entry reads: 1.01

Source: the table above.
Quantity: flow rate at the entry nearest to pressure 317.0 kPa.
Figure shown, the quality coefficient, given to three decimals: 2.230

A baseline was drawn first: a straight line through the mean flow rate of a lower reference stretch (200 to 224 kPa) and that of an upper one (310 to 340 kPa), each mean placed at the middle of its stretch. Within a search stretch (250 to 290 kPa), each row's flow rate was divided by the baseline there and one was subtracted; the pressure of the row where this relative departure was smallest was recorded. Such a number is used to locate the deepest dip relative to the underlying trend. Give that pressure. 262.0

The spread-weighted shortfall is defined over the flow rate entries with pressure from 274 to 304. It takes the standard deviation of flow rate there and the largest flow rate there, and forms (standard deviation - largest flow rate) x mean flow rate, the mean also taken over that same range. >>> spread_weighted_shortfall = -5.48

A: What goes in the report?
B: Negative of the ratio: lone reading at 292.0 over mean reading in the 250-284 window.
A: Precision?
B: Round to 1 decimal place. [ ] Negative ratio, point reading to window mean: -1.0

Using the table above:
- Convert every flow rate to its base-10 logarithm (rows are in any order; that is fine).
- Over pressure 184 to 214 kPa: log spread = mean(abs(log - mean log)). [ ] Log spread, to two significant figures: 0.073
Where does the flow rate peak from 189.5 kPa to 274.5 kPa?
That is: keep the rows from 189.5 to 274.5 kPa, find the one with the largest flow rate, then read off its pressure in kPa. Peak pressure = 252.0 kPa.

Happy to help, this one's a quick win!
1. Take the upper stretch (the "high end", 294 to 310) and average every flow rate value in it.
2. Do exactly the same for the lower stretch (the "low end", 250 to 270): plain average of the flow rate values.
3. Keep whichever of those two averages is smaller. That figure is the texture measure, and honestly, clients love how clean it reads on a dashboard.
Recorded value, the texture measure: 2.37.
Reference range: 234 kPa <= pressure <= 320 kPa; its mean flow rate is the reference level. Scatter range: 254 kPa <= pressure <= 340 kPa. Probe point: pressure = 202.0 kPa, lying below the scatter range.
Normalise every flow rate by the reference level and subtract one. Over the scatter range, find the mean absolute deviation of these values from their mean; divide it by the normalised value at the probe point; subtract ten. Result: -10.2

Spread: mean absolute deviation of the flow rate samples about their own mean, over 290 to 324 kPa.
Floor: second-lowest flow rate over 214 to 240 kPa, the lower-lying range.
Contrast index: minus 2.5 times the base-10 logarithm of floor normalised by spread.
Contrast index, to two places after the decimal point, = -3.32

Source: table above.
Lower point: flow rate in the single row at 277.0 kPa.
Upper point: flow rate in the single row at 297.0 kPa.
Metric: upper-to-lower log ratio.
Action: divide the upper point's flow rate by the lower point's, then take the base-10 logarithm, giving -0.015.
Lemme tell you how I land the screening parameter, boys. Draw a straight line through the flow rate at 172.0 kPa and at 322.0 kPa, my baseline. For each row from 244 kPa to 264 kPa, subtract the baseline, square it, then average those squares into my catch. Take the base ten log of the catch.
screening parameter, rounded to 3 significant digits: -1.37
